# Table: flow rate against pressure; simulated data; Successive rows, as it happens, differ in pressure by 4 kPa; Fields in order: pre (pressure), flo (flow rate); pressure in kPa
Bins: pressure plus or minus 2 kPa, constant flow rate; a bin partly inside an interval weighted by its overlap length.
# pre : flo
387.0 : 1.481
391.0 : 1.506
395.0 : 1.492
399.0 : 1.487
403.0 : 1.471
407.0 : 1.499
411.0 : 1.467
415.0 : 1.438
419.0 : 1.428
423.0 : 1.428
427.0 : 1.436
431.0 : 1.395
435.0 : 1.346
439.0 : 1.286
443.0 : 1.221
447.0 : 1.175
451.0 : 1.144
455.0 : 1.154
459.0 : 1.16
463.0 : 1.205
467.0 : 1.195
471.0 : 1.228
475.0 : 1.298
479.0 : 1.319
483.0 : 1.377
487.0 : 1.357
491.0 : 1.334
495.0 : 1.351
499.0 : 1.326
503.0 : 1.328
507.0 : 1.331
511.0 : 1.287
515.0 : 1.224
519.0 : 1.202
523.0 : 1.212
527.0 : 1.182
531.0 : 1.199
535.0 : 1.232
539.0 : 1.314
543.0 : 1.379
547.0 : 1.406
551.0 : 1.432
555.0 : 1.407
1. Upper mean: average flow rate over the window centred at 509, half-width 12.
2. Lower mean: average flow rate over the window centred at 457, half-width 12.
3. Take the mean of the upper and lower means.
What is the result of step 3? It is 1.23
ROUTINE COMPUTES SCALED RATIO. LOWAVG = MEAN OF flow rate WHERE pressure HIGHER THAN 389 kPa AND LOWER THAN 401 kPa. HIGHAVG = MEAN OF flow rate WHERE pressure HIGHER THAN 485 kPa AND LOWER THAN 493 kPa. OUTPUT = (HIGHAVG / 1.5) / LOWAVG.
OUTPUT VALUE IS 0.60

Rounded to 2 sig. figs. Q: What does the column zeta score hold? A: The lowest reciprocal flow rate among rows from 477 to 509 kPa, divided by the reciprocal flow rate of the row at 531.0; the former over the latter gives 0.87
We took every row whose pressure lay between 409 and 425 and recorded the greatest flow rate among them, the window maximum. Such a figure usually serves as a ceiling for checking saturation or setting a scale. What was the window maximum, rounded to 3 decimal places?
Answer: 1.467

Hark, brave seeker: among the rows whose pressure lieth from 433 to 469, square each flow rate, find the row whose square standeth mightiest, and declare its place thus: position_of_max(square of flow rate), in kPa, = 435.0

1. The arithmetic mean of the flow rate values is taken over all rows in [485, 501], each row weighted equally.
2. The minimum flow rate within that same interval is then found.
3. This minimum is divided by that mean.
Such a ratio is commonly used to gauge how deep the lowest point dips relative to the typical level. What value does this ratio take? 0.988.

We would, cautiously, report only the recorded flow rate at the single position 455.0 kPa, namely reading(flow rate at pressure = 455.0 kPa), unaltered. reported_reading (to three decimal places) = 1.154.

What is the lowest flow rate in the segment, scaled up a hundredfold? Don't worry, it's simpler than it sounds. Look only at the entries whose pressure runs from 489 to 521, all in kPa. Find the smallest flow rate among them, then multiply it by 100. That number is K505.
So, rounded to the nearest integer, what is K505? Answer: 120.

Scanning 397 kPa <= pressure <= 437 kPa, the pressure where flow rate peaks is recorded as 407.0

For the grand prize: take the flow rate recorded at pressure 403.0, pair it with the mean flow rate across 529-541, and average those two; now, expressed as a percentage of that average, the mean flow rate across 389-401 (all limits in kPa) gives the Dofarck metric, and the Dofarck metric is 110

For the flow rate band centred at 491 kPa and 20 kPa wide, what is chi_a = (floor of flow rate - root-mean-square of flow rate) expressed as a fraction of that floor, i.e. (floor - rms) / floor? -0.017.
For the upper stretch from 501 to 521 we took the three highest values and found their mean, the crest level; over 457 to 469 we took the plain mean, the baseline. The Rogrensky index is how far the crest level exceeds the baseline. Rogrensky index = 0.13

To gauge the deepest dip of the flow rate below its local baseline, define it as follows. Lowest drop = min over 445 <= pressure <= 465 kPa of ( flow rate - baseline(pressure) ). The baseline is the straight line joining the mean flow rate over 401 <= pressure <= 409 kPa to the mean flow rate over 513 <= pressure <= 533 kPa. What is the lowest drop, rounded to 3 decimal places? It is -0.231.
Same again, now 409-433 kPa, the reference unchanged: -0.028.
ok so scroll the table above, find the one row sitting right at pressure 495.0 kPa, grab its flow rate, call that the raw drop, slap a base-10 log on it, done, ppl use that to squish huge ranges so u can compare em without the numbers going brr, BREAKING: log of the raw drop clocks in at 0.13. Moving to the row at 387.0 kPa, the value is 0.17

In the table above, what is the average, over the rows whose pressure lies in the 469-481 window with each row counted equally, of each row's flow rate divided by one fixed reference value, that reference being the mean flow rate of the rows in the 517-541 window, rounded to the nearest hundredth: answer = 1.05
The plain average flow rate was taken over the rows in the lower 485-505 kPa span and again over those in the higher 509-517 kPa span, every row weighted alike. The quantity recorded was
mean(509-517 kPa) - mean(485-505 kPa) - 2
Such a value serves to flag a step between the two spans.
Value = -2.08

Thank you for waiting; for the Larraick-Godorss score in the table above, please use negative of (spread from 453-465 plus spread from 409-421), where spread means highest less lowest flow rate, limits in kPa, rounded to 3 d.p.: -0.090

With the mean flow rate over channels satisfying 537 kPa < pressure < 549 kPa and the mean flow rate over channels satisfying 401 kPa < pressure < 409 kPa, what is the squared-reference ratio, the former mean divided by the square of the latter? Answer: 0.620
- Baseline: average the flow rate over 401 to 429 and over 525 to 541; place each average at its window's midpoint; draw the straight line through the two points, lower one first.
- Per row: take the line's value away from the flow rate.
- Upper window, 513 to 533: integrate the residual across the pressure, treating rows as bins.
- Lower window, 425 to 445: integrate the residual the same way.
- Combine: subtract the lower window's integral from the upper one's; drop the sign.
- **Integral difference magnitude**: 0.6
